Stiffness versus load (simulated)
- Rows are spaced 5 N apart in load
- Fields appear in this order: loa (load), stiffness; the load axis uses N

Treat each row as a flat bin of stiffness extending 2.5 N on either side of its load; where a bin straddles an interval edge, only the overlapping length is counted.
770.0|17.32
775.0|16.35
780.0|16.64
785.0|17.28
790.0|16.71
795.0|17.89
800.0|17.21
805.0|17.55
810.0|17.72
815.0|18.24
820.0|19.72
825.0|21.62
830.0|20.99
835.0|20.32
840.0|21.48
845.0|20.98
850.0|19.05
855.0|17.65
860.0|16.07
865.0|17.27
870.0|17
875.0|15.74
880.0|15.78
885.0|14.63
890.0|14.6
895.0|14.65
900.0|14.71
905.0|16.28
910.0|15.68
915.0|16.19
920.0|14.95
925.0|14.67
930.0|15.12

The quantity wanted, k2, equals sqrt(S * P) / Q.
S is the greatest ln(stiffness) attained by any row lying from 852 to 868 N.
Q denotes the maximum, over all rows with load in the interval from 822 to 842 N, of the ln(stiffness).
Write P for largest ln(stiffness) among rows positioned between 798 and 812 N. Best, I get 0.93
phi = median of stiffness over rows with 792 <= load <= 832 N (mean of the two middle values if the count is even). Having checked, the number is 18.1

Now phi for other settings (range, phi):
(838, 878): 17.5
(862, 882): 16.4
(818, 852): 21.0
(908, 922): 15.7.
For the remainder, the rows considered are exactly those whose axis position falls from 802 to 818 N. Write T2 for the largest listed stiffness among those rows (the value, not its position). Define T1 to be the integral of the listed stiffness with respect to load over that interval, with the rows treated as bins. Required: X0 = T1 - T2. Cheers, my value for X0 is 268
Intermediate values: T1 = 286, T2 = 18.24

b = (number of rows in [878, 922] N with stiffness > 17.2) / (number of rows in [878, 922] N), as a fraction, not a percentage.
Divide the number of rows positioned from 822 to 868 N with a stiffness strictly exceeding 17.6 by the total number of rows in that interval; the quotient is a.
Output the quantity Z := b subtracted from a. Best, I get 0.8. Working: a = 0.8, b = 0.0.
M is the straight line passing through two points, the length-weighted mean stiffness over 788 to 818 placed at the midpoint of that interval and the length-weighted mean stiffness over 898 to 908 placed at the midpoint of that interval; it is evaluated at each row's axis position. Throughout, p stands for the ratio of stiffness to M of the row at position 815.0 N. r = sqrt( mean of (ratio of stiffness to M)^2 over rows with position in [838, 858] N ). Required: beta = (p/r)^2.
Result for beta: 0.78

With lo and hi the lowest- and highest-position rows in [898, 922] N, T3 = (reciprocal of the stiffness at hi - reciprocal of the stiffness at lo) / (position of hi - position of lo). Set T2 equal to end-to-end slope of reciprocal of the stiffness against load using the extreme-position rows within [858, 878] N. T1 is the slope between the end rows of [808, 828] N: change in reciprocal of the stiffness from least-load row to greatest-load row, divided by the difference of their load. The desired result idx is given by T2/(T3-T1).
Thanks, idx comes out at 0.1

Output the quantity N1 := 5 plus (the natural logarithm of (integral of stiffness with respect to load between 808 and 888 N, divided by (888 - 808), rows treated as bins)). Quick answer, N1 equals 7.91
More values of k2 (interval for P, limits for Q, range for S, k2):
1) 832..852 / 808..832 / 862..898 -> 0.96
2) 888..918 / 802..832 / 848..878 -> 0.93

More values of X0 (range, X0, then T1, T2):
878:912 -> 500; 516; 16.28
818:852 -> 680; 701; 21.62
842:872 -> 521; 542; 20.98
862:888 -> 400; 417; 17.27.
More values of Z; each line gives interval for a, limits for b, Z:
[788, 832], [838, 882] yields 0.1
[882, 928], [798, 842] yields -1.0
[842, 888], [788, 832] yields -0.6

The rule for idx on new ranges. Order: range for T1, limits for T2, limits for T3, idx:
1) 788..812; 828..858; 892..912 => -2.8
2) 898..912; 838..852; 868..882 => 0.7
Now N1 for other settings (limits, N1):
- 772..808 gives 7.84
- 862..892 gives 7.76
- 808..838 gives 7.99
